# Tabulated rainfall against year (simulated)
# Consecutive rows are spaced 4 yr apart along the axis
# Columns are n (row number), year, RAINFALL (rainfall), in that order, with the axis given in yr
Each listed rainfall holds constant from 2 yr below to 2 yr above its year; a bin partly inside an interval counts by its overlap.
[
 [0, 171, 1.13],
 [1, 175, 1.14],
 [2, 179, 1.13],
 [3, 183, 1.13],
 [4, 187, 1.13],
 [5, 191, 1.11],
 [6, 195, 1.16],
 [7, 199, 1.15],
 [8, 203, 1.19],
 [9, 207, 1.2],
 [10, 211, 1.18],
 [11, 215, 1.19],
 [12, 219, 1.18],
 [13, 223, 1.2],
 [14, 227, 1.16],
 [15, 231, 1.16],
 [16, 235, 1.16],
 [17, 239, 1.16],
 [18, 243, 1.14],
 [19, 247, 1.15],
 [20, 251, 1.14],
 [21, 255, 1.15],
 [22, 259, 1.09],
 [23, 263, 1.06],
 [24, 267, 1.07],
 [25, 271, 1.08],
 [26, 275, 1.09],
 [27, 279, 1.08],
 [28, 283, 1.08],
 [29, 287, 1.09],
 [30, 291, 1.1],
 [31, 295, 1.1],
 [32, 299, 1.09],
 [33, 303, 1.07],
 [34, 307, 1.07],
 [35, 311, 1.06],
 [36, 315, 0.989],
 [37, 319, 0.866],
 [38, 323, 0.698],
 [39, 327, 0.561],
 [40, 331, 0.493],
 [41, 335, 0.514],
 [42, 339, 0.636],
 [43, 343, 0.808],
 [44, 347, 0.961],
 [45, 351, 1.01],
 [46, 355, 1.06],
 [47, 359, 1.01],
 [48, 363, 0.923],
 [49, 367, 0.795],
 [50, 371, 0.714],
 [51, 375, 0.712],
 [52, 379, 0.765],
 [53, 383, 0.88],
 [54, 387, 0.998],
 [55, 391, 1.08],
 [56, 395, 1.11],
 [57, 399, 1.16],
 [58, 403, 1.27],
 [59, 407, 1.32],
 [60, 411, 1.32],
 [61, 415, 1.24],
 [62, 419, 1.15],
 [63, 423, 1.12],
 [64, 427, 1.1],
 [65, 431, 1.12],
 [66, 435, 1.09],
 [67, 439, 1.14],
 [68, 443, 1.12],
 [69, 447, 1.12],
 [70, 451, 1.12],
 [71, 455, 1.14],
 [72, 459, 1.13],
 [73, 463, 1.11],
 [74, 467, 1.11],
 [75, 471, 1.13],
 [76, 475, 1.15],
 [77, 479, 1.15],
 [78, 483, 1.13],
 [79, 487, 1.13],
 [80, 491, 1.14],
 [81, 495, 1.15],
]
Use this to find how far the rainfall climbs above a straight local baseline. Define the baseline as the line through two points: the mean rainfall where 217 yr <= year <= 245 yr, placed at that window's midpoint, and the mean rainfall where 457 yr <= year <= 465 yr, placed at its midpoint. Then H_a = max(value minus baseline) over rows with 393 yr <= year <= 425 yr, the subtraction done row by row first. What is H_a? 0.19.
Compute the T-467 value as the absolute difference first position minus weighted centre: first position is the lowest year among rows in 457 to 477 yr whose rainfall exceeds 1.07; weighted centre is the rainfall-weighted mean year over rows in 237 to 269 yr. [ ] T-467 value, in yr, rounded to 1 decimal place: 206.3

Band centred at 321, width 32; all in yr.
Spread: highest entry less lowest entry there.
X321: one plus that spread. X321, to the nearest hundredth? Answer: 1.58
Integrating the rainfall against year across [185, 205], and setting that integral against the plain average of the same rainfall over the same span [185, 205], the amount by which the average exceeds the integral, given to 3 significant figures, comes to -21.8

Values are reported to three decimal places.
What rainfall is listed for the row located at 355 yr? 1.060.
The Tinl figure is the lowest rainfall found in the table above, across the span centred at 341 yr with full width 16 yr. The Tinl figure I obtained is 0.514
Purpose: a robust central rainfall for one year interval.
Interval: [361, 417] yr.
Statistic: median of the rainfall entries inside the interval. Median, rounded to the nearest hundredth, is 1.04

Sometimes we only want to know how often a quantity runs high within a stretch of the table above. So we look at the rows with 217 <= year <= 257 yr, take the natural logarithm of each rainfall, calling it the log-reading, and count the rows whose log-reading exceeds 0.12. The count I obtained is 10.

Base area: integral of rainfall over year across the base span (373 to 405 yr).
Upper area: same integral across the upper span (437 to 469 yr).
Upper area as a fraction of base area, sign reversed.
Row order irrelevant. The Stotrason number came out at -1.13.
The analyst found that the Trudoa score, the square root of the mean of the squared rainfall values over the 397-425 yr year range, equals 1.23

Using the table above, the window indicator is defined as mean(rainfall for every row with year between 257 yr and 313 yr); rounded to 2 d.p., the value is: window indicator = 1.08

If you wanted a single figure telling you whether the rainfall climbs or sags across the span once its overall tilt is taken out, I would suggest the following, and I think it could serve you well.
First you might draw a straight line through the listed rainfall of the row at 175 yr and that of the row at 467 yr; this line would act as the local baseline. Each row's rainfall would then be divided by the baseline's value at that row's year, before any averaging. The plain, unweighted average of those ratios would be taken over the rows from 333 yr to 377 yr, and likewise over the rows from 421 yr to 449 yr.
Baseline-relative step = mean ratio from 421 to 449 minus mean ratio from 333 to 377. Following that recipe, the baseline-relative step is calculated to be 0.3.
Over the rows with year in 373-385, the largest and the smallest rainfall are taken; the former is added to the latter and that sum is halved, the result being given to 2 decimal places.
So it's 0.80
